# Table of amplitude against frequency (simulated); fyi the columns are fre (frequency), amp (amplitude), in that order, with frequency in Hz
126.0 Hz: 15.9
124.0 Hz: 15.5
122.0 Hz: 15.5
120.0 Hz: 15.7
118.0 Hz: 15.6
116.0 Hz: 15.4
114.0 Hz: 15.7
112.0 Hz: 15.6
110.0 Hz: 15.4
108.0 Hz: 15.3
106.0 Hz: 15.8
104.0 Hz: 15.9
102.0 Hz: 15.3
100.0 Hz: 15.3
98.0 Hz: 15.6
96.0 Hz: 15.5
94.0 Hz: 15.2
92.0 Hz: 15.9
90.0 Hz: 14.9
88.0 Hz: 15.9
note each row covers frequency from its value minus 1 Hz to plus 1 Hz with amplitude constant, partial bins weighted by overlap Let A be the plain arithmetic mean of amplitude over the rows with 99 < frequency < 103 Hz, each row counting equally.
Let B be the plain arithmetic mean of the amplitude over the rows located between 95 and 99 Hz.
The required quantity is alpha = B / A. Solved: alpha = 1.02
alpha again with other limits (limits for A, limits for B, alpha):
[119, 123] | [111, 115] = 1.00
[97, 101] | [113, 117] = 1.01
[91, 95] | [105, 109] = 1.00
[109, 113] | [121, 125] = 1.00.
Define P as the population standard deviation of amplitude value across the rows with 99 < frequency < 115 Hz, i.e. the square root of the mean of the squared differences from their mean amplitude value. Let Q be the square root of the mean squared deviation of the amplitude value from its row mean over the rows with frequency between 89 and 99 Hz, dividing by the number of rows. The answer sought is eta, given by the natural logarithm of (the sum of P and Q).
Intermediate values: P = 0.23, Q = 0.34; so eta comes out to -0.56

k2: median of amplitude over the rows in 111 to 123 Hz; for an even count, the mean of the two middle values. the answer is 15.6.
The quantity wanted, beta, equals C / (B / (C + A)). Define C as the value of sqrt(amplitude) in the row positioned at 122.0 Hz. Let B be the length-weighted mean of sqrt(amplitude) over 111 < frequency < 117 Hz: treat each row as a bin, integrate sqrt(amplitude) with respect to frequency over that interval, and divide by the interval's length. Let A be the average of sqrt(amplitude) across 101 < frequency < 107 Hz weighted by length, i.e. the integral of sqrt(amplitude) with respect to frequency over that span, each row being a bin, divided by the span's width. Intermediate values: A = 3.96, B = 3.95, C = 3.94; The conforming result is 7.88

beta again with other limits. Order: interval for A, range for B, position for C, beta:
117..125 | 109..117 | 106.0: 7.99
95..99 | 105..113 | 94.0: 7.76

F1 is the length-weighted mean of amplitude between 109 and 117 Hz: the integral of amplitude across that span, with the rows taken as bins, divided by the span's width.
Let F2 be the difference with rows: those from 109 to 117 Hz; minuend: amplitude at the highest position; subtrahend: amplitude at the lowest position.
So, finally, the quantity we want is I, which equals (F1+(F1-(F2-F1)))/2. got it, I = 23.3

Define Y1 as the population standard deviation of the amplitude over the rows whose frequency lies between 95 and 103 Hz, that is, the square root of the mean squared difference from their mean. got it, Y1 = 0.130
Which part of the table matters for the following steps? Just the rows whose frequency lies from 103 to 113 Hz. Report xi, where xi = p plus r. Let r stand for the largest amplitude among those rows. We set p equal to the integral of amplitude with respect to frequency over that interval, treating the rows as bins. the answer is 172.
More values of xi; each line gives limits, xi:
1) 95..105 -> 171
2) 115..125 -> 171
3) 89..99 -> 170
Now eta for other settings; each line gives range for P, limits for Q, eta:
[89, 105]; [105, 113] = -0.66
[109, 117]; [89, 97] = -0.69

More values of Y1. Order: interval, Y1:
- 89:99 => 0.343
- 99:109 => 0.271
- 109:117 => 0.130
